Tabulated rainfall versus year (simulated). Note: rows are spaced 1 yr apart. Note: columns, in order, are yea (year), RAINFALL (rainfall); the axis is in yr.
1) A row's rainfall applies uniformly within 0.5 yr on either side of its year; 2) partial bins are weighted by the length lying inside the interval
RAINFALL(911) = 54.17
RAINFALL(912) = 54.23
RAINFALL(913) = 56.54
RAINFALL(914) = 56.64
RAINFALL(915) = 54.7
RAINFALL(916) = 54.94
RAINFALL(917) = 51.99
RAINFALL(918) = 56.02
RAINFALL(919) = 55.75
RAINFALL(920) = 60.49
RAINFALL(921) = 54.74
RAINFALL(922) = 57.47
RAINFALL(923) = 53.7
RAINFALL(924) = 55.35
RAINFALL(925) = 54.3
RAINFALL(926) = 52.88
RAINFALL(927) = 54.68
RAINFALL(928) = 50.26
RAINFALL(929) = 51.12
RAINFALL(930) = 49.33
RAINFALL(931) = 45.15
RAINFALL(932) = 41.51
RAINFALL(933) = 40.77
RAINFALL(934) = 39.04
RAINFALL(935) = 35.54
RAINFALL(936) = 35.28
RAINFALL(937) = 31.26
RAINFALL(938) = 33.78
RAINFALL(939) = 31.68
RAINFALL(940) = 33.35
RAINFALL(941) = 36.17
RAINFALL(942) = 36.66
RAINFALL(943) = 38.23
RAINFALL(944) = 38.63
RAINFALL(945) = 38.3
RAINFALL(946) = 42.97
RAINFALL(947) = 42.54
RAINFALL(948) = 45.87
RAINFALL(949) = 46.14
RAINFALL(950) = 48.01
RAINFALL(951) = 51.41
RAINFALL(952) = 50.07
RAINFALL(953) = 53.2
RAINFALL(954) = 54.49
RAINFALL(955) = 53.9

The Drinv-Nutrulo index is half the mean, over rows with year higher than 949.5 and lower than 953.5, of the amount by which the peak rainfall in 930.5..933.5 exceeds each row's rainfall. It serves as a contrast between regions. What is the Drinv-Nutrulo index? -2.8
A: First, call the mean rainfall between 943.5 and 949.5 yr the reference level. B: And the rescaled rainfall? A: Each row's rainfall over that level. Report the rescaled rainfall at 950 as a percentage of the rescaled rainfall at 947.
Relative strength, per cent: 113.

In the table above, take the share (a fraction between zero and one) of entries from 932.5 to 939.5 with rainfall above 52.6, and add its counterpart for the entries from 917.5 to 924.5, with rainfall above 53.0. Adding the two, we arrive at 1.0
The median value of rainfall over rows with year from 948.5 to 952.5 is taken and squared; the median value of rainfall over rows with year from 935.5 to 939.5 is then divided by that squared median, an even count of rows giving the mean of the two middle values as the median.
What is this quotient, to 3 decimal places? 0.014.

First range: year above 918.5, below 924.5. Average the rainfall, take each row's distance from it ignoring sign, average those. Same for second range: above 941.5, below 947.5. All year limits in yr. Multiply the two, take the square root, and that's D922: 1.97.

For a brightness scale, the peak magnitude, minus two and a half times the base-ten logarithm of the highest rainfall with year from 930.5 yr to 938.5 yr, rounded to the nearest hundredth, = -4.14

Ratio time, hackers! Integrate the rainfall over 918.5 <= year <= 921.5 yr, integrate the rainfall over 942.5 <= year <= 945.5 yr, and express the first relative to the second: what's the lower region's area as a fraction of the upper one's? 1.48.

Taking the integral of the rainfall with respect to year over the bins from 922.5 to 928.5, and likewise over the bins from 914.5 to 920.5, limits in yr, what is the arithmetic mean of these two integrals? 328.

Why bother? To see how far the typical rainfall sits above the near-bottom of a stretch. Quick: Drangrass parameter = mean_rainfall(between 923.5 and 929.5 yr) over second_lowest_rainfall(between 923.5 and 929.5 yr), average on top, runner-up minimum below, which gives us 1.04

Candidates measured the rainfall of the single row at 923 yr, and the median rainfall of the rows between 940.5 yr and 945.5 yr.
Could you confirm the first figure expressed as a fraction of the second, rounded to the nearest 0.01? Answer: 1.40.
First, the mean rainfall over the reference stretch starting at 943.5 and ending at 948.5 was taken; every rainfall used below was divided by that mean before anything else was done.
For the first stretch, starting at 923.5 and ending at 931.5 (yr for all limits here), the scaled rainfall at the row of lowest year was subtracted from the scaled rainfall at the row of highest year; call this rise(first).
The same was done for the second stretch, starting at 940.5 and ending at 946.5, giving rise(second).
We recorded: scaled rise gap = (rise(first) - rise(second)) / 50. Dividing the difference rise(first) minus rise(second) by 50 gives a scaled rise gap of -0.0082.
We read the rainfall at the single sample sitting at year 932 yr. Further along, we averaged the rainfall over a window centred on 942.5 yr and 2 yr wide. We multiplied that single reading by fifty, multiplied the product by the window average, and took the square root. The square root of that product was 279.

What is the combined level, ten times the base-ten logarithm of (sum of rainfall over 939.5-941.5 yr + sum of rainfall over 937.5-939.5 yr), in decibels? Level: 21.3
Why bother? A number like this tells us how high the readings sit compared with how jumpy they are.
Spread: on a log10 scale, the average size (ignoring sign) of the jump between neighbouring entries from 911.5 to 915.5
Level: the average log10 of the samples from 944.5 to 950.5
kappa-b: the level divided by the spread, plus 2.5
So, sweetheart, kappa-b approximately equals 147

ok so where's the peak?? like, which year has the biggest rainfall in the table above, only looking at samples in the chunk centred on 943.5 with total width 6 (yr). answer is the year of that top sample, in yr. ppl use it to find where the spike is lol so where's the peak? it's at 946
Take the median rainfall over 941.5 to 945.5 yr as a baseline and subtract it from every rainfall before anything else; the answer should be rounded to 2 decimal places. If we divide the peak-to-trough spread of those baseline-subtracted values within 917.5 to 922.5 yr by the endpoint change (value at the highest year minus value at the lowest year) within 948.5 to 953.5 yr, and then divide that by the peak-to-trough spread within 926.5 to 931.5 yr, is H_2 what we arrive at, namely 0.09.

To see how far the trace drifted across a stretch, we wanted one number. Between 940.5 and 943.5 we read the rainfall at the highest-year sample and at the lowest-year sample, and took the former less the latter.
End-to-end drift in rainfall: 2.1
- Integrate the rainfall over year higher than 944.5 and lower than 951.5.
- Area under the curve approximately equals 315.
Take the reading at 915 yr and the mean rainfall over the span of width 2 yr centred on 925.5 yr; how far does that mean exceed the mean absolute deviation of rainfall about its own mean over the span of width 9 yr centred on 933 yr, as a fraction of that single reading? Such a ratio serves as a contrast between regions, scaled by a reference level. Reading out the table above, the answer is 0.89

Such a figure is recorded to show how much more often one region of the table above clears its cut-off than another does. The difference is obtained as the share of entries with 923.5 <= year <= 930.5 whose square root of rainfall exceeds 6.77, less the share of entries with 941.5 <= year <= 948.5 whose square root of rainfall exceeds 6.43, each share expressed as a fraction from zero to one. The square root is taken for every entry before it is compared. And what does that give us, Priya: 0.57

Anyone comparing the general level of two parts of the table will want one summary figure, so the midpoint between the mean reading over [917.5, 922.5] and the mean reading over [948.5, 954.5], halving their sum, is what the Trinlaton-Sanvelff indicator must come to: 54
